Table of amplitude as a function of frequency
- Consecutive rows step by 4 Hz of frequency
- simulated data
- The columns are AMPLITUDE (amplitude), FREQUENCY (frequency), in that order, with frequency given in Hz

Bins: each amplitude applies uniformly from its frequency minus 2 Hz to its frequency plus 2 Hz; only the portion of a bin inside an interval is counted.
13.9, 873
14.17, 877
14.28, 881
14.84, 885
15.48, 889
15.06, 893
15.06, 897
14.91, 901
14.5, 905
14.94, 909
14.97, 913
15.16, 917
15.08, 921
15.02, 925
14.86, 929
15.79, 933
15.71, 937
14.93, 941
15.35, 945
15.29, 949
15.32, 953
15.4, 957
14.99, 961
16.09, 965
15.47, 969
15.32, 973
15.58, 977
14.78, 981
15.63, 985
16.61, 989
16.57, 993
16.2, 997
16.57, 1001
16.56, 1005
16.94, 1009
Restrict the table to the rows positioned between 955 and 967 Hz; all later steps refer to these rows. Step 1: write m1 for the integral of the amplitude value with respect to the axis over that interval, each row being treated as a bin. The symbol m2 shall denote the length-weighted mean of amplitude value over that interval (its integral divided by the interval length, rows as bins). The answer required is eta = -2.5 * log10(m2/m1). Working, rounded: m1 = 186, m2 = 15.5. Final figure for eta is 2.7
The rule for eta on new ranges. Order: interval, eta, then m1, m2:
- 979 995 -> 3.0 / 254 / 15.9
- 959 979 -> 3.3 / 310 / 15.5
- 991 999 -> 2.3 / 131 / 16.4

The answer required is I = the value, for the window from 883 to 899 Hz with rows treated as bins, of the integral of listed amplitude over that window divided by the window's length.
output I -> 15.1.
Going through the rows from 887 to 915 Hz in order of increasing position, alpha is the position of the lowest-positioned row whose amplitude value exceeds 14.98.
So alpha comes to 889 Hz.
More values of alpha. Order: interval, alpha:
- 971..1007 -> 973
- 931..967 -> 933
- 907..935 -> 917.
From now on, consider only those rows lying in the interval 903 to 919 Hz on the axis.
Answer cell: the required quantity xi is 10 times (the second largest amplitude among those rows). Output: 150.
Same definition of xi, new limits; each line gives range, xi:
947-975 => 155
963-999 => 166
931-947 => 157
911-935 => 152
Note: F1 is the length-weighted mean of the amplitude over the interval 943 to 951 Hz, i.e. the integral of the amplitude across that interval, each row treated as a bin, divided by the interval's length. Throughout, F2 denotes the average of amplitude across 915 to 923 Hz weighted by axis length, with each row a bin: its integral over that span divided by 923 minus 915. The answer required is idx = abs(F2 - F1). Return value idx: 0.20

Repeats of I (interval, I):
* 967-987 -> 15.4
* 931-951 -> 15.4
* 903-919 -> 14.9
